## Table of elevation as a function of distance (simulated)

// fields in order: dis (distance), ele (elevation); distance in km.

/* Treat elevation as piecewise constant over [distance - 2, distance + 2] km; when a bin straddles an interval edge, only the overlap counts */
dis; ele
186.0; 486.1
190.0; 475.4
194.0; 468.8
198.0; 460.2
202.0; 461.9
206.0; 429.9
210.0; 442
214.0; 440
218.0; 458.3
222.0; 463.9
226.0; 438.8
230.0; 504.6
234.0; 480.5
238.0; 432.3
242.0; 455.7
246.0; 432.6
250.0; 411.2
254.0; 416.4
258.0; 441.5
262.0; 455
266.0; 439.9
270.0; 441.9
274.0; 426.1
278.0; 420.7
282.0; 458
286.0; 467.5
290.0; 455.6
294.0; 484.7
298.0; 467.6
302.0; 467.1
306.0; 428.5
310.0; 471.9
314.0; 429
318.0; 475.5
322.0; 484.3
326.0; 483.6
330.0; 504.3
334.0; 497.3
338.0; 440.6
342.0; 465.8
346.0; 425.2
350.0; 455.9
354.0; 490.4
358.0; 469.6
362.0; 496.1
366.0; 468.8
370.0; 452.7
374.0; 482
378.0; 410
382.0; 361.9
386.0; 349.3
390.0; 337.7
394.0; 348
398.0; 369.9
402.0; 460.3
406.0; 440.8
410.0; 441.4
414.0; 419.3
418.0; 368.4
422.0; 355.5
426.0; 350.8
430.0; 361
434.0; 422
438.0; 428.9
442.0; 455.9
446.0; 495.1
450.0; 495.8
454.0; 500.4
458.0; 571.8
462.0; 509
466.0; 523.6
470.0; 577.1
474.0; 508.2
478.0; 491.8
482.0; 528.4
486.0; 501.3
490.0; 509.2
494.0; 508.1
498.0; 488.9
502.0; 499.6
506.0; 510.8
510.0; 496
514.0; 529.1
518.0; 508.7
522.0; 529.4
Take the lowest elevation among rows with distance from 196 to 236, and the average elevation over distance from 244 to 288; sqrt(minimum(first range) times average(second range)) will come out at 434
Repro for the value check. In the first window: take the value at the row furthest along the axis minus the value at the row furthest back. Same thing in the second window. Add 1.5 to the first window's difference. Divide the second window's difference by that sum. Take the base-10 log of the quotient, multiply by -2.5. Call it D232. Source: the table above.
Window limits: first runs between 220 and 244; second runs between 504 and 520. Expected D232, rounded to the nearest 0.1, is 1.3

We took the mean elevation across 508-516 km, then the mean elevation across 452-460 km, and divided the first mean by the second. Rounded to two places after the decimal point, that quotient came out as 0.96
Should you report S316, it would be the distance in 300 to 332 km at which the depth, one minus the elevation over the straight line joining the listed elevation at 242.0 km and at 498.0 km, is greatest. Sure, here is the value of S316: 314.0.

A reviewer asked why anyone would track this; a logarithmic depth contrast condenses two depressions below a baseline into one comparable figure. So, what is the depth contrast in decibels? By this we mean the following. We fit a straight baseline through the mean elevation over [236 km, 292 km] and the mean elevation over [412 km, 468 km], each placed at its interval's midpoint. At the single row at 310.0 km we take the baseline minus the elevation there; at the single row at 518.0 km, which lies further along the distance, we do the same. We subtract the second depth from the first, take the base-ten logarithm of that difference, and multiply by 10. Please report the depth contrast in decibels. 14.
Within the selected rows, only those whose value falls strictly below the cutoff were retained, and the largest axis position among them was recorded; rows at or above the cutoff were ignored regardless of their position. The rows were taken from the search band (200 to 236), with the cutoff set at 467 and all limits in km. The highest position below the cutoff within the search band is 226.0 km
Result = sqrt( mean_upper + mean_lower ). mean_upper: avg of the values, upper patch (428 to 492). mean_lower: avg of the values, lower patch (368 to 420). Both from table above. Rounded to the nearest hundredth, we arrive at 29.93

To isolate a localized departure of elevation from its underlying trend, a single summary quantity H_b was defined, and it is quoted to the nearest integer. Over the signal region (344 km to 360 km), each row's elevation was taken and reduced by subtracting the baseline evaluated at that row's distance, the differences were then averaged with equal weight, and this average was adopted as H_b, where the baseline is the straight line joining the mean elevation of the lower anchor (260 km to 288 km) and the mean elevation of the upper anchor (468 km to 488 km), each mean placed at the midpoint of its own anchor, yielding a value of -13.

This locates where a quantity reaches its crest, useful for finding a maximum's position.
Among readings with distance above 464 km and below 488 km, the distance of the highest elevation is 470.0 km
